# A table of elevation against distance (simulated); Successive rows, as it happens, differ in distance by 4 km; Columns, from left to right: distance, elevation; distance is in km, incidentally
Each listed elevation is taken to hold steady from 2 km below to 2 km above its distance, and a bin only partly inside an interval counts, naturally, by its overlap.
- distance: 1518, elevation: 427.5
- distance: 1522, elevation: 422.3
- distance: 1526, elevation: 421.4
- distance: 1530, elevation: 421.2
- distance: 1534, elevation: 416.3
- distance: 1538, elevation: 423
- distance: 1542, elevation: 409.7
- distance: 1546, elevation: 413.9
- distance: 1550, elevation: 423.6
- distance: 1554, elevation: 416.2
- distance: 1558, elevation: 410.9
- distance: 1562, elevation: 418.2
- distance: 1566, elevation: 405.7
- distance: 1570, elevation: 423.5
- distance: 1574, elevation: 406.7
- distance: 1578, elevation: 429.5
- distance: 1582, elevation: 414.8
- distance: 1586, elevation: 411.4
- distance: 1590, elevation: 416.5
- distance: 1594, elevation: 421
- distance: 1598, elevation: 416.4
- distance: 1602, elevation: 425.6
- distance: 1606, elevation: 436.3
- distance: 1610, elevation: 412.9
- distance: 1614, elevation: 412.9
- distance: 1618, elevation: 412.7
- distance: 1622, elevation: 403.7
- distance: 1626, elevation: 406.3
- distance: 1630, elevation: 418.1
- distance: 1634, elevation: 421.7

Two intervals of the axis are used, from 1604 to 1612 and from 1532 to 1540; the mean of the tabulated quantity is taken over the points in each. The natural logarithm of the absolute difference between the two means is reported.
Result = 1.6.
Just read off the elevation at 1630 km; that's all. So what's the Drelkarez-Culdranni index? 418.1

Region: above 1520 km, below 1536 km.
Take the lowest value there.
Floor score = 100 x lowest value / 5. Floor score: 8326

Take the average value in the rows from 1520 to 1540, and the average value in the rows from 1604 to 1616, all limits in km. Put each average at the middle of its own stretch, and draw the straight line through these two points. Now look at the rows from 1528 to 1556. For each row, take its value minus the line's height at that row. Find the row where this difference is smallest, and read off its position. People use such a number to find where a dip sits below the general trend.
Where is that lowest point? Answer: 1542 km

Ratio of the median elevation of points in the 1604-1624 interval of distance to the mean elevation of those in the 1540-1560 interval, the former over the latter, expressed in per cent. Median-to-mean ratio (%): 99.5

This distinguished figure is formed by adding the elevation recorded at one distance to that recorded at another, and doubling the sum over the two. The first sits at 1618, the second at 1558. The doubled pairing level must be 1647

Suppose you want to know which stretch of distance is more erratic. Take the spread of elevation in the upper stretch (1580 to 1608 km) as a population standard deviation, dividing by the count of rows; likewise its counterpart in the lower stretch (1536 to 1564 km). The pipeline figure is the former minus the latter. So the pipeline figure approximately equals 2.7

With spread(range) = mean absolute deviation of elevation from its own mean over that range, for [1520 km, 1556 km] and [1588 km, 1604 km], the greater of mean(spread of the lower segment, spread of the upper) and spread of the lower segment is 4.1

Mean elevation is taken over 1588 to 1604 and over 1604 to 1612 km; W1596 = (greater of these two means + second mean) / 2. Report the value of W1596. 425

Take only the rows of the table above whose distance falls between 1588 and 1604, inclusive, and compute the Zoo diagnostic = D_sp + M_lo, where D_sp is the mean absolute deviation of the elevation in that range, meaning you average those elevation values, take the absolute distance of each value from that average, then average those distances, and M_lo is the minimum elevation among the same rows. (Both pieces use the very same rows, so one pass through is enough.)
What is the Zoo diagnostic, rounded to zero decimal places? 420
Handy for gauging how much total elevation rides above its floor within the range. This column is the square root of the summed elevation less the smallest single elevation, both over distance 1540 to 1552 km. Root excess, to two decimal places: 28.94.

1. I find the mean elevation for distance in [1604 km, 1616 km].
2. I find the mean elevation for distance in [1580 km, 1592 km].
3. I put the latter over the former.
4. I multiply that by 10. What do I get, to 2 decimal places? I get 9.85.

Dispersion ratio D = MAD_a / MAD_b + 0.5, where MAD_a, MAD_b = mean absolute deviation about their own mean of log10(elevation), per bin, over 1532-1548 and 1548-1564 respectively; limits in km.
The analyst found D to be 1.6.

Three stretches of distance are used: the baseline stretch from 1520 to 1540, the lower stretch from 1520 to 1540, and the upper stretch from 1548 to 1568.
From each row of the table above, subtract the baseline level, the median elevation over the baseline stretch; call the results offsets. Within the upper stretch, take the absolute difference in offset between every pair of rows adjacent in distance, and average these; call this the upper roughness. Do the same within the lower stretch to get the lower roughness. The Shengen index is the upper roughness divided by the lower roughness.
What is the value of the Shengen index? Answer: 3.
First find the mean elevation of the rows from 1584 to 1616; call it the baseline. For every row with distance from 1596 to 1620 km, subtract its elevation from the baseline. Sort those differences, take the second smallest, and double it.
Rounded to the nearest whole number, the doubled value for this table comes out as -13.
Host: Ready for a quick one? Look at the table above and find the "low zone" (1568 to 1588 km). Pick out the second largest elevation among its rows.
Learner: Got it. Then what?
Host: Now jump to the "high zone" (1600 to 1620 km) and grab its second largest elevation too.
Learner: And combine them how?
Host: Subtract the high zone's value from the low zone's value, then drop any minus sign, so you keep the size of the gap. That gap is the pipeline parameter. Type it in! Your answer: 2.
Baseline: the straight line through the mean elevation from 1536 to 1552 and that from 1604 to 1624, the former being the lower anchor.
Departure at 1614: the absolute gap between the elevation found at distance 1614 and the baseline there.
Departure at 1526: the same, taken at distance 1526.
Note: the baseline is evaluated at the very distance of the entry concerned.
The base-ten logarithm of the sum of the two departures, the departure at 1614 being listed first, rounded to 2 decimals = 0.79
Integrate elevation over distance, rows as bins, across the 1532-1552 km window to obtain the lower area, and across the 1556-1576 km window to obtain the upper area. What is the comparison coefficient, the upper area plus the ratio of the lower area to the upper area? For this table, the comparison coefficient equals 8261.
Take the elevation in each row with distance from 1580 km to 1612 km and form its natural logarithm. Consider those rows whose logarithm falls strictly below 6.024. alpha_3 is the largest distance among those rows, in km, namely 1610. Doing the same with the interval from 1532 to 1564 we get 1558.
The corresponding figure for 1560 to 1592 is 1586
